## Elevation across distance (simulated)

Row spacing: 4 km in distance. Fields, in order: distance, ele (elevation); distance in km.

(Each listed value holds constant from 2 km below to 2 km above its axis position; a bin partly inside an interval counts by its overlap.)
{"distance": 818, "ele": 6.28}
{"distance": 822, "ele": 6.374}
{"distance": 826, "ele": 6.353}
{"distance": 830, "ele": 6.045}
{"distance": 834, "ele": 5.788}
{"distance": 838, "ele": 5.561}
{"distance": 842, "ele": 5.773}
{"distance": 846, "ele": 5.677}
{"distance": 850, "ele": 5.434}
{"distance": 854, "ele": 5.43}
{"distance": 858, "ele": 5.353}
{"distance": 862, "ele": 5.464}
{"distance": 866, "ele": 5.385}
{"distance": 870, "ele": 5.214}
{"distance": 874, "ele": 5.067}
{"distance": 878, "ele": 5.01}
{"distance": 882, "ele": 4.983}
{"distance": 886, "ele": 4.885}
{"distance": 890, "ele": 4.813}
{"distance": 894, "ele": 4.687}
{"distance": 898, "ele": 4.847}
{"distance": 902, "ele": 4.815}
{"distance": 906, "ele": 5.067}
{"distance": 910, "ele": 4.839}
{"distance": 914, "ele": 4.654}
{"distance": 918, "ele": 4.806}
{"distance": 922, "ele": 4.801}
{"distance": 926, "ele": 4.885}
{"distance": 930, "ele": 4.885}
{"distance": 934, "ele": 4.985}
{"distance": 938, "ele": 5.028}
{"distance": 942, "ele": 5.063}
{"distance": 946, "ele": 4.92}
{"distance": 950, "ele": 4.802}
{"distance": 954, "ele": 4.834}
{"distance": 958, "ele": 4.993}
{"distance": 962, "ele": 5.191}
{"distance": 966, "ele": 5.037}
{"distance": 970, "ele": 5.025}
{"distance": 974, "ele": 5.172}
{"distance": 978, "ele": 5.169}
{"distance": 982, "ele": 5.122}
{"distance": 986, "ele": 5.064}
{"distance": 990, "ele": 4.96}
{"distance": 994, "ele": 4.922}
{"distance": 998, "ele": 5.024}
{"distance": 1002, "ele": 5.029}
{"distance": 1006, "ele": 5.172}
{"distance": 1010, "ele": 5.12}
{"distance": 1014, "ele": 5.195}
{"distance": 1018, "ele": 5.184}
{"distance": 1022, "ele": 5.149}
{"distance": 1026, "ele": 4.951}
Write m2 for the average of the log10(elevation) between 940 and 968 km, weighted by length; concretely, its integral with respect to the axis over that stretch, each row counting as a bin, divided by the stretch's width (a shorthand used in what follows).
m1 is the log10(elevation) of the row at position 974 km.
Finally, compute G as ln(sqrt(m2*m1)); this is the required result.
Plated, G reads -0.35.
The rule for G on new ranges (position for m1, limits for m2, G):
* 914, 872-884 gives -0.38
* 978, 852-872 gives -0.33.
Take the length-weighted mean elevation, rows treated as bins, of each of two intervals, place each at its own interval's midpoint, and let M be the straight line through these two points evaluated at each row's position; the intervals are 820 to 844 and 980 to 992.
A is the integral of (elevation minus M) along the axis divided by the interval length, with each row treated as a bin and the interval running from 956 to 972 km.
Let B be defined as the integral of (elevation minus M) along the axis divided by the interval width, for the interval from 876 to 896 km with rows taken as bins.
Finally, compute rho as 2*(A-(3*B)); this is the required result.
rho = 4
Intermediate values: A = -0.1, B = -0.8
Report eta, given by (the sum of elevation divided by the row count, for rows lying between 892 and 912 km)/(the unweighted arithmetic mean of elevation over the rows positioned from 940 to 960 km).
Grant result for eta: 0.99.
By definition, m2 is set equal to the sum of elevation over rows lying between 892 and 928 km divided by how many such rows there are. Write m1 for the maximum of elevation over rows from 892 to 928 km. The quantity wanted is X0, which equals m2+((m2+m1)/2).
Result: 9.8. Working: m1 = 5.067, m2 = 4.82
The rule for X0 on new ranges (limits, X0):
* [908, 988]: 10.0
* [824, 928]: 11.0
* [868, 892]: 10.1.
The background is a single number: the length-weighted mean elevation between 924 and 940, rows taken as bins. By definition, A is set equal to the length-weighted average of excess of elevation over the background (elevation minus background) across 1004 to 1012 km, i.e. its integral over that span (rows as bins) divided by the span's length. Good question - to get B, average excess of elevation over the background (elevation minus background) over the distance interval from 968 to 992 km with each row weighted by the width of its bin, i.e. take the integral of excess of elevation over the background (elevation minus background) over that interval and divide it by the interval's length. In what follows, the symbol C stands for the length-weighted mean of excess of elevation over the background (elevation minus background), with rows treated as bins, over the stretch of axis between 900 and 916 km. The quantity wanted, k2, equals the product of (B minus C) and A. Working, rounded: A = 0.20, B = 0.14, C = -0.1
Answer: 0.048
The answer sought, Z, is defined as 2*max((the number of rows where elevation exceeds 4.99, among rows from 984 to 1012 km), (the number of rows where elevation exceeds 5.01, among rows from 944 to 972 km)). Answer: 10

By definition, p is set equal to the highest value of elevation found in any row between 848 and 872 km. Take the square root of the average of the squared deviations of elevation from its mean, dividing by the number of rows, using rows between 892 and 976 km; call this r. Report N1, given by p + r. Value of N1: 5.61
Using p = 5.464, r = 0.14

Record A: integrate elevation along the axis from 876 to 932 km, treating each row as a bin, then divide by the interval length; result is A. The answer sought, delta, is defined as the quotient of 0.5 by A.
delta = 0.103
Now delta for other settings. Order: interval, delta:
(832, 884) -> 0.093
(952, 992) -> 0.099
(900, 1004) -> 0.101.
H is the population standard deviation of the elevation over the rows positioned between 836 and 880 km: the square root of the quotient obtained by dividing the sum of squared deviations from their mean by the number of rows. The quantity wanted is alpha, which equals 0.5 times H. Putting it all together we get 0.11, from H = 0.223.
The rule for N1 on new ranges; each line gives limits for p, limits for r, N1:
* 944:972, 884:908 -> 5.30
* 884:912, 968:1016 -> 5.15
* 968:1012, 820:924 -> 5.66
